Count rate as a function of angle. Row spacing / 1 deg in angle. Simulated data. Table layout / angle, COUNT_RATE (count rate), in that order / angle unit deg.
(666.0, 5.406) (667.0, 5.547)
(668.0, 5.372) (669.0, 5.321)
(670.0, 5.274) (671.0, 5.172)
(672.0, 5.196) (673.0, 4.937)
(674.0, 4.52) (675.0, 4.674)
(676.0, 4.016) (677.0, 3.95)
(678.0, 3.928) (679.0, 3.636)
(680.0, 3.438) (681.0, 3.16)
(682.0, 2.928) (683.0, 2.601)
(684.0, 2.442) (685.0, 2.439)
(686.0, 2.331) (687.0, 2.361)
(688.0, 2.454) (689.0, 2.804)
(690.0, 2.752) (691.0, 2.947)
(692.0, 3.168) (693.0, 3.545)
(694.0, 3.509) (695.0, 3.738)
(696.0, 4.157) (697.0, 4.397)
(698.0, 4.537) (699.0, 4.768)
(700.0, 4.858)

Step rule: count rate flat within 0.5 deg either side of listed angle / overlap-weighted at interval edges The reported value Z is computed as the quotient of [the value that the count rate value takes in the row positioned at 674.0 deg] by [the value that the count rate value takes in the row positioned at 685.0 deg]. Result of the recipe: 1.85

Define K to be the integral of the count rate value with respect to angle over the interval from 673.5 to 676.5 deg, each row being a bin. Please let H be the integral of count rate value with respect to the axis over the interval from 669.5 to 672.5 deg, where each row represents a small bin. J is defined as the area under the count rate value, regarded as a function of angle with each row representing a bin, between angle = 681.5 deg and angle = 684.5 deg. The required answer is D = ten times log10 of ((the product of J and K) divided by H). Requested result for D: 8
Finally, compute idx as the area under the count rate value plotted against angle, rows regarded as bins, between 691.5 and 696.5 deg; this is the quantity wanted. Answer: 18.1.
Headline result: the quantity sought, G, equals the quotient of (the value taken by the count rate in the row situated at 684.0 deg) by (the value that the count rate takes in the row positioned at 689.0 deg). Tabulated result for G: 0.87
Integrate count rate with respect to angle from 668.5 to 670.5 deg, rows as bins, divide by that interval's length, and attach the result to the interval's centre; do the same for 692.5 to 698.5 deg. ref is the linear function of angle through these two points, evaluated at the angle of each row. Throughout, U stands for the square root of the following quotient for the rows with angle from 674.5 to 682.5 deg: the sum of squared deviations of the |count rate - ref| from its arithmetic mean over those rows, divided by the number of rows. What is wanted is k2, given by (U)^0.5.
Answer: 0.6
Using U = 0.4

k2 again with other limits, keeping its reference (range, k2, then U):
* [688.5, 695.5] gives 0.7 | 0.5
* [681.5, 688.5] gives 0.4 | 0.1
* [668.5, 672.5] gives 0.1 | 0.0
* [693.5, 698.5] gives 0.4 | 0.2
